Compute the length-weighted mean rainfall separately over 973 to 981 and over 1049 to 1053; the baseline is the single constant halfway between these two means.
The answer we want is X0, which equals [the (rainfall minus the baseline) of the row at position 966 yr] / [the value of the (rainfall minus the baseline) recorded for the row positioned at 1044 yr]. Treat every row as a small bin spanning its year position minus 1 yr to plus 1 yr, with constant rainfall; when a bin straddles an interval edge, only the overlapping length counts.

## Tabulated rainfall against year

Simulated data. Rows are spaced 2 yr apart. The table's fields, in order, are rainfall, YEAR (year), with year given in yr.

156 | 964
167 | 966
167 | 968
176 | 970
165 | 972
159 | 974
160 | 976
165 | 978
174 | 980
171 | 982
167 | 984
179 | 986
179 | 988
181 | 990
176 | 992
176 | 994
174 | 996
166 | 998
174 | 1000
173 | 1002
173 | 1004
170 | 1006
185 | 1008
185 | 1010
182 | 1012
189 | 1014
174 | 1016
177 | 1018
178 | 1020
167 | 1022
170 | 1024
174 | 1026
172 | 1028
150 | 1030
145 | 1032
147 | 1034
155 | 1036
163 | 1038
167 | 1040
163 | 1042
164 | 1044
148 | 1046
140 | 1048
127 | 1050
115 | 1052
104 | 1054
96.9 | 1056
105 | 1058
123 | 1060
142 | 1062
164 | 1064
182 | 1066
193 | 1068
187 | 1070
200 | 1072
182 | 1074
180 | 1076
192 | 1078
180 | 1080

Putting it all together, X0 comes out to 1.14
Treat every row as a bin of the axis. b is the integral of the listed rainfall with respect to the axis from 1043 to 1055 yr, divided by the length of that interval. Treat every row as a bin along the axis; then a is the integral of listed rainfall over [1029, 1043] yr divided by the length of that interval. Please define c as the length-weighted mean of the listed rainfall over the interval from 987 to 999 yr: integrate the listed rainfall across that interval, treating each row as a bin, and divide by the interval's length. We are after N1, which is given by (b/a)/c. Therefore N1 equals 0.0049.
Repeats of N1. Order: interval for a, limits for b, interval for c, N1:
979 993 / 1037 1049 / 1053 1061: 0.0084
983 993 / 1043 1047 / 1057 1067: 0.0062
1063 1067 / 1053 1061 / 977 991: 0.0036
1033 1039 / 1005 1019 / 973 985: 0.0070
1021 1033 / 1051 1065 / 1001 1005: 0.0043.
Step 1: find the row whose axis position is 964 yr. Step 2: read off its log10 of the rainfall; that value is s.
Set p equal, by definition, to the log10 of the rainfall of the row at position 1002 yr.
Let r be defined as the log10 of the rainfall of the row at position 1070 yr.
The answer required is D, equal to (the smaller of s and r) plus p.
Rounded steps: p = 2.24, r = 2.27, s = 2.19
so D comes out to 4.43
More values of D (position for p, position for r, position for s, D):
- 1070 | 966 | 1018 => 4.49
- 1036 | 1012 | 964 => 4.38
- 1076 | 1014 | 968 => 4.48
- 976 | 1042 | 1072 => 4.42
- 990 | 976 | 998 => 4.46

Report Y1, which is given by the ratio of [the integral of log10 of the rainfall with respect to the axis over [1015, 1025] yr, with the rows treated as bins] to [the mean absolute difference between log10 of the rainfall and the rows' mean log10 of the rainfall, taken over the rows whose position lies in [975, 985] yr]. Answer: 2120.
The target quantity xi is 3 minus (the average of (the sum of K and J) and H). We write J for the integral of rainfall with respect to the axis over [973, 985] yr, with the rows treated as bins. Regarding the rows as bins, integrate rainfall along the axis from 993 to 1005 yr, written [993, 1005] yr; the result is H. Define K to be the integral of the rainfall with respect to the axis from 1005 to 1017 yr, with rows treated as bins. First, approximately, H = 2072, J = 1992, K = 2170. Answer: -3114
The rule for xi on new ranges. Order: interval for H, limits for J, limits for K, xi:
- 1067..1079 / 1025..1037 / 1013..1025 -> -3129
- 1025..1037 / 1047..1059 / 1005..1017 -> -2713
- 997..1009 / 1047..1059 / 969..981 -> -2725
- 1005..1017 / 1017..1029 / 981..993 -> -3173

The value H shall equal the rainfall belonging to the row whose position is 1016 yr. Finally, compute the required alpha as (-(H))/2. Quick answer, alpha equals -87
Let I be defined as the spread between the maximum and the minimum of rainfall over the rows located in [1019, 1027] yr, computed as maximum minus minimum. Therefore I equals 11.0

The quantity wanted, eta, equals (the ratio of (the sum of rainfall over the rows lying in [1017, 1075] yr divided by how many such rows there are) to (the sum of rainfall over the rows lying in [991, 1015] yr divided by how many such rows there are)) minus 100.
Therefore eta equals -99.1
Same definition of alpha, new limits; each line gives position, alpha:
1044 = -82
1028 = -86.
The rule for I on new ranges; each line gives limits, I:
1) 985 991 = 2.0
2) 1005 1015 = 19.0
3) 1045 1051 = 21.0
